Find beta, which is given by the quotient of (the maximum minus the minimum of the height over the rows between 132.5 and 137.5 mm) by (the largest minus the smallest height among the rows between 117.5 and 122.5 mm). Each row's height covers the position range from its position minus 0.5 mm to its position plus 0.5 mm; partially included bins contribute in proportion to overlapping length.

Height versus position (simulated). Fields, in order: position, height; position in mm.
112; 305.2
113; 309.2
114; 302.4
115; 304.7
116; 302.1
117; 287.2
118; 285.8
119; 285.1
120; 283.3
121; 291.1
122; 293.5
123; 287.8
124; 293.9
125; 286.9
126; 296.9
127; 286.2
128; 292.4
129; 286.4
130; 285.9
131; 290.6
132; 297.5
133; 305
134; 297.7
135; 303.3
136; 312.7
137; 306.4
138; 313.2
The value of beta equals 1.47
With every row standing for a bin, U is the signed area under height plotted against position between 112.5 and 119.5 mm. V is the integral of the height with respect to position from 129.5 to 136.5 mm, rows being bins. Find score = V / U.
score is 1.01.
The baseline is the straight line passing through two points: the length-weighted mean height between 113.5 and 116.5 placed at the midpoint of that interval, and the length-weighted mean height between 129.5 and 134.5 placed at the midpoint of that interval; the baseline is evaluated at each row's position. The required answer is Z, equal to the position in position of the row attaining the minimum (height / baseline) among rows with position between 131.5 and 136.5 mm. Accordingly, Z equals 132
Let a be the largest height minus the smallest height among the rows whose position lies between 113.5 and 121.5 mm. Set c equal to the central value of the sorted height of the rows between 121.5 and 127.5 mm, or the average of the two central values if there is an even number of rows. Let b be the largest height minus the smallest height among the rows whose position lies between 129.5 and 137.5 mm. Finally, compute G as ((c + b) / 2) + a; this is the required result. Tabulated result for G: 180.1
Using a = 21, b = 27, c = 291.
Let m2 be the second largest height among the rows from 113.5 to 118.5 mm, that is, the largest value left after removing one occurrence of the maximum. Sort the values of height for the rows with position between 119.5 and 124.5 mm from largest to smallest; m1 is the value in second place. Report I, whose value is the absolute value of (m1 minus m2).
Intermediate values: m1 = 293.5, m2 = 302.4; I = 9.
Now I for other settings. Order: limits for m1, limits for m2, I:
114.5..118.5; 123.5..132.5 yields 5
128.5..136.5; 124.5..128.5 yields 13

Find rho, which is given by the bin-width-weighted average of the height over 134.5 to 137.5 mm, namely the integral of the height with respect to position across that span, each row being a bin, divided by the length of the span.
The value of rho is 307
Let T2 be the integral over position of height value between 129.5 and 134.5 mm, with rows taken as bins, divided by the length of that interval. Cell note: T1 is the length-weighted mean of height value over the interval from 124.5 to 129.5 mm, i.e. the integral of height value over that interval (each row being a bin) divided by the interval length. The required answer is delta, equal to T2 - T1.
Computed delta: 6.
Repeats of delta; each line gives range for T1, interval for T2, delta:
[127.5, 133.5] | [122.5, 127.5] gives -3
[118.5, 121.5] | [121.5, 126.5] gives 5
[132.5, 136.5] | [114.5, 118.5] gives -10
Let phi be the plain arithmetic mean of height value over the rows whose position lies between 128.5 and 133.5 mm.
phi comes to 293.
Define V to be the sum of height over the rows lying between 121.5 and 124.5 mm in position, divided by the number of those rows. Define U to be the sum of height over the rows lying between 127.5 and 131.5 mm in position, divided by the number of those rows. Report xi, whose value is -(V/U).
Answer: -1.01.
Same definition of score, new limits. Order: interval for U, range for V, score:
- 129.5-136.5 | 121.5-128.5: 0.97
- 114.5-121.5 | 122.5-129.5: 1.00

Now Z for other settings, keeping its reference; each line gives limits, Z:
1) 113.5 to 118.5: 118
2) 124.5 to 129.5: 125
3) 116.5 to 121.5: 120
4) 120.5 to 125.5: 125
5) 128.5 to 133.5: 130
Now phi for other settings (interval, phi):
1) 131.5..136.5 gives 303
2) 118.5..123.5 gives 288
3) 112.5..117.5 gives 301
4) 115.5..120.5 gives 289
